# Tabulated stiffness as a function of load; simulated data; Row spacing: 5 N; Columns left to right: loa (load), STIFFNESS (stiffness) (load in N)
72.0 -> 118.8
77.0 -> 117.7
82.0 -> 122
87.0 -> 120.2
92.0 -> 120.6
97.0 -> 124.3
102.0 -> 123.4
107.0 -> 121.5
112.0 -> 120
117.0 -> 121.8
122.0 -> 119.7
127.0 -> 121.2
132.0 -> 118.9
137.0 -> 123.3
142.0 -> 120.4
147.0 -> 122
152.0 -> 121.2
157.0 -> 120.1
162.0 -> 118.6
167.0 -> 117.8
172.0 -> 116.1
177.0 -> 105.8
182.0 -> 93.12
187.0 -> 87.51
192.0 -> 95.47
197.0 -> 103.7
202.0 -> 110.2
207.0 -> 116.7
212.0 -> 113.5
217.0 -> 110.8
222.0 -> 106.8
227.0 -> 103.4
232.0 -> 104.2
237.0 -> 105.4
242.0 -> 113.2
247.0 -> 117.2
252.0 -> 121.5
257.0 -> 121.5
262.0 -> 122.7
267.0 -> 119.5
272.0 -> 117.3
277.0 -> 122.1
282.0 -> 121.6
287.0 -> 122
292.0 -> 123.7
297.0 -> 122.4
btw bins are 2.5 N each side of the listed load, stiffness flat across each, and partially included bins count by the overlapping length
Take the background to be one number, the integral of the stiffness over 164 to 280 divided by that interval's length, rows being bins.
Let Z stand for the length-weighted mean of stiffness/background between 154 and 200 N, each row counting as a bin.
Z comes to 0.963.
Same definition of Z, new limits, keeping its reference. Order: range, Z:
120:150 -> 1.092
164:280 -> 1.000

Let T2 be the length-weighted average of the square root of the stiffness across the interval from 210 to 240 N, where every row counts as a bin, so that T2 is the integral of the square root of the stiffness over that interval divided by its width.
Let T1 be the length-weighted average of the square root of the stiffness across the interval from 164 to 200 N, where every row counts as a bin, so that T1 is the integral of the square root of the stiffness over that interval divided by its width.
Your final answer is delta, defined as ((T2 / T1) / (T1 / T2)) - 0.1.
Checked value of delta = 0.94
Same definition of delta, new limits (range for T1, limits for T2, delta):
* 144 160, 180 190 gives 0.65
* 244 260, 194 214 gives 0.82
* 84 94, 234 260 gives 0.86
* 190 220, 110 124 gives 1.01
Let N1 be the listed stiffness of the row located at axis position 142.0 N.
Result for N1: 120.4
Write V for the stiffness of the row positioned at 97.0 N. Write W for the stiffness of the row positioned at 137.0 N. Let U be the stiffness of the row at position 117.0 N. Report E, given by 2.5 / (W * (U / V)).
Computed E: 0.0207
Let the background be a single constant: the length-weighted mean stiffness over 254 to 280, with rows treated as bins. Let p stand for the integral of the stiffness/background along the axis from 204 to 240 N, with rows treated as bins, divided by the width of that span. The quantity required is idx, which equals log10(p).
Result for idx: -0.045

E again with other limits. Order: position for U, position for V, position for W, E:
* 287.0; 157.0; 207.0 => 0.0211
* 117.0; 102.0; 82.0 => 0.0208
